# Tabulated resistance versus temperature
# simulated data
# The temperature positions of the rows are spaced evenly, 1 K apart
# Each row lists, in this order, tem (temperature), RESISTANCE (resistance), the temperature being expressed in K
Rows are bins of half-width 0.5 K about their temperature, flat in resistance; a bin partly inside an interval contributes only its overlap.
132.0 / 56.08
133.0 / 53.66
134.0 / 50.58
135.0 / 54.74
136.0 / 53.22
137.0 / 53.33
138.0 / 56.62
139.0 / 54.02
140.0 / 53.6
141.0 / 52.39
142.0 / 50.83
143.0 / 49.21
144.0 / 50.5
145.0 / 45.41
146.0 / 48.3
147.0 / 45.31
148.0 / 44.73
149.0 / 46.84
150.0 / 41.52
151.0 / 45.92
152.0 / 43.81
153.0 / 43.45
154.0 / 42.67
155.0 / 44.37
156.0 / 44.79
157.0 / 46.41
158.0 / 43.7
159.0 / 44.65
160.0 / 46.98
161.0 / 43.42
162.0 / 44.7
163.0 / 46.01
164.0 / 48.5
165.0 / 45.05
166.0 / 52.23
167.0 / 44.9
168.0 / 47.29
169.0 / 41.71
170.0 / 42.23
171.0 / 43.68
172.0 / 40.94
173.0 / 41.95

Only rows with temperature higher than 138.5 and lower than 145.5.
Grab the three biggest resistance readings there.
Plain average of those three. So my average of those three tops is 53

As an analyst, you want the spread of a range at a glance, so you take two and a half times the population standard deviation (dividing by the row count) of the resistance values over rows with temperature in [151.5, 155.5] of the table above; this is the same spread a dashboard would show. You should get 2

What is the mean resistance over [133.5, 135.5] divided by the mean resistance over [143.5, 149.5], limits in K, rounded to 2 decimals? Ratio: 1.12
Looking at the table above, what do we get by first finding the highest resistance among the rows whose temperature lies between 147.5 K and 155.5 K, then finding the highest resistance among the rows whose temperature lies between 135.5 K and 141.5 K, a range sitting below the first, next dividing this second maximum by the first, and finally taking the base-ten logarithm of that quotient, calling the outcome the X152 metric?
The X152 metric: 0.082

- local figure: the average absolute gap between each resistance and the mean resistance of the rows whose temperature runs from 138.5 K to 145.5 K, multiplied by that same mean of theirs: 108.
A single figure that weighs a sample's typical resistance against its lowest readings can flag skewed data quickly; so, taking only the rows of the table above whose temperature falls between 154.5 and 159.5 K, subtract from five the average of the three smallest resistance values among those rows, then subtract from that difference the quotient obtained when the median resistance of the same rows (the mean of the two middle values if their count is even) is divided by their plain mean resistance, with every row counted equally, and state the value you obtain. -40.2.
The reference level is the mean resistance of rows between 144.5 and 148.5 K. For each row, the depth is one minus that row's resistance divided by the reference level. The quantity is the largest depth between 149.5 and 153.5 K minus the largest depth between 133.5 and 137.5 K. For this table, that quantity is 0.20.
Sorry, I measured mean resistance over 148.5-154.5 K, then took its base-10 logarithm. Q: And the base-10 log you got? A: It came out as 1.64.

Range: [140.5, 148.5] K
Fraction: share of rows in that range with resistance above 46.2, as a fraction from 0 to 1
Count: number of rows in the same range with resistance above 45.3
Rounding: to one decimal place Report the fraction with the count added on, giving 7.6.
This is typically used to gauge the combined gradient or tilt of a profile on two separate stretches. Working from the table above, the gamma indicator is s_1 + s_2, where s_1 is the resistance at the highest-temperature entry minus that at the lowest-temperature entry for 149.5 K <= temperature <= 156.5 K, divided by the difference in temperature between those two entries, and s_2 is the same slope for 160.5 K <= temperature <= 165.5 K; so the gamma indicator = 1.0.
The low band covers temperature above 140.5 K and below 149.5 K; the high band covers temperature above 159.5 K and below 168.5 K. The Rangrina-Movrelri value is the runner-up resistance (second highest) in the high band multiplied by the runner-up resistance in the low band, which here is 2465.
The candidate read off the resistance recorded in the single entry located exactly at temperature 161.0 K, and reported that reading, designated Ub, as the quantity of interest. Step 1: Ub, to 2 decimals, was 43.42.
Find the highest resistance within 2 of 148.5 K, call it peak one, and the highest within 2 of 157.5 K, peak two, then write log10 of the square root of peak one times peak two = 1.669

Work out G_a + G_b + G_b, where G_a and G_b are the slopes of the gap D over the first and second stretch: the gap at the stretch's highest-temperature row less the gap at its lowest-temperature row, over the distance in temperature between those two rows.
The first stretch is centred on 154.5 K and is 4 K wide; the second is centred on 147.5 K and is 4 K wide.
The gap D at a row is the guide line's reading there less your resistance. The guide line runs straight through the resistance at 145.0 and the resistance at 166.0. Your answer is 1.5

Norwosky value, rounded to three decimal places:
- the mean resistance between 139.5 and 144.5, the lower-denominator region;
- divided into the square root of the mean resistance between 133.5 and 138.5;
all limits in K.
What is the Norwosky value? 0.143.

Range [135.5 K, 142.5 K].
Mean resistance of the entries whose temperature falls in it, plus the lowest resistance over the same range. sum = 104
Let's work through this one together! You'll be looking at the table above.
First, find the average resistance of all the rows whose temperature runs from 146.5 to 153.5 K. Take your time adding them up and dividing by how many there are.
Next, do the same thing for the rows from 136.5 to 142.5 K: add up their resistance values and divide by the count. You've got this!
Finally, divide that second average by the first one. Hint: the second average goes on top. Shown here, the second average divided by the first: 1.20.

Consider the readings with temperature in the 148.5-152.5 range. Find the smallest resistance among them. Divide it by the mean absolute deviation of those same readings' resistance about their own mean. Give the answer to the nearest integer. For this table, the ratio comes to 22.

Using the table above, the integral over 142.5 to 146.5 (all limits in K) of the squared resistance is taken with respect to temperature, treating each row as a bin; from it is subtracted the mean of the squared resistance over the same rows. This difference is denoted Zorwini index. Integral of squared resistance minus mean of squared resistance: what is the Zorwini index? 7025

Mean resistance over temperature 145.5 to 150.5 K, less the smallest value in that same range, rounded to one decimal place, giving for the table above 3.8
